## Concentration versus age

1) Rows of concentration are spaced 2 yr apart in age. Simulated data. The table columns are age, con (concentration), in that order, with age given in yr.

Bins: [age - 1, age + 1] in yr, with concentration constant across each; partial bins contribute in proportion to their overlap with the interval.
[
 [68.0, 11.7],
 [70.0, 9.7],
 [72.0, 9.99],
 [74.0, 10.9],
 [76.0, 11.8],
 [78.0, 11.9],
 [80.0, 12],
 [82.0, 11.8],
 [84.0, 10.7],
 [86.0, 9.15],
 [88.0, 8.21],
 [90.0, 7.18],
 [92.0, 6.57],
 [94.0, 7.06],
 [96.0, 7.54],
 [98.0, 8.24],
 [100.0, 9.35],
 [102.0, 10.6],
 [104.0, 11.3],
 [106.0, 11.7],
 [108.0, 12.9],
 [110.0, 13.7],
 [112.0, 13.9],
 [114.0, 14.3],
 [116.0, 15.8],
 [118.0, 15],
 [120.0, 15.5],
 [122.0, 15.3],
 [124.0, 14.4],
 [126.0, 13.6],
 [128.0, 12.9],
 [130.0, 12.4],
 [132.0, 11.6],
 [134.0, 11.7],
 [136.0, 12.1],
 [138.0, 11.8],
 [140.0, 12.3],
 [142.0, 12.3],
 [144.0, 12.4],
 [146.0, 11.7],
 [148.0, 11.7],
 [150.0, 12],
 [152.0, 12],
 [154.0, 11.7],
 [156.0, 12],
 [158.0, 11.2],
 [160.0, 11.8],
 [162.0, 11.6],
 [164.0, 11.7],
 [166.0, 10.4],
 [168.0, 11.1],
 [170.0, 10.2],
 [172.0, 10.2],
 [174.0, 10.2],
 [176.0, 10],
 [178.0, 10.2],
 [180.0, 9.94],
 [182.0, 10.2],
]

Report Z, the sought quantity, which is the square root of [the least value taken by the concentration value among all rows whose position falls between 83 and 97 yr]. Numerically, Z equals 2.6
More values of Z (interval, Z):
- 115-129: 3.6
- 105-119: 3.4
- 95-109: 2.7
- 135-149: 3.4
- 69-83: 3.1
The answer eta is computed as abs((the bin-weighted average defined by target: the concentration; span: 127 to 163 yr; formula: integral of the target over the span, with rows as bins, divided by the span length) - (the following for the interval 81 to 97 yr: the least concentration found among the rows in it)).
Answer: 5.4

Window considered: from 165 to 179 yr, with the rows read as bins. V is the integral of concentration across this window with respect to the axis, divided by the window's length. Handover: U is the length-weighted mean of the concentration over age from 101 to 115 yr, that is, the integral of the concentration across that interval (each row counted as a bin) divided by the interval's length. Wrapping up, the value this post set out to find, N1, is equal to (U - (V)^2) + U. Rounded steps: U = 12.6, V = 10.3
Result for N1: -81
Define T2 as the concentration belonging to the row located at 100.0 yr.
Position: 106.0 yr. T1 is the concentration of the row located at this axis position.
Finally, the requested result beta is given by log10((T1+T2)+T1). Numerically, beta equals 1.52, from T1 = 11.7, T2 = 9.35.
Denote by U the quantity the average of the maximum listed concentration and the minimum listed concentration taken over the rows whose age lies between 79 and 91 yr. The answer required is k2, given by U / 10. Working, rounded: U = 9.6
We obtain 0.96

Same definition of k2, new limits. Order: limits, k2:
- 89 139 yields 1.12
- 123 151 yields 1.30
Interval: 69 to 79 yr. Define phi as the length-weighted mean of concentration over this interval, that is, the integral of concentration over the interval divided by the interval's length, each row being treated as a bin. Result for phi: 10.9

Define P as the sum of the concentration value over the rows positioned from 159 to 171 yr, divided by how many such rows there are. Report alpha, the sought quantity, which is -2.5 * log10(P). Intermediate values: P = 11.1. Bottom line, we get -2.62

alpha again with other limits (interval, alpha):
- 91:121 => -2.66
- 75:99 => -2.43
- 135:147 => -2.71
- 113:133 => -2.87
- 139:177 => -2.64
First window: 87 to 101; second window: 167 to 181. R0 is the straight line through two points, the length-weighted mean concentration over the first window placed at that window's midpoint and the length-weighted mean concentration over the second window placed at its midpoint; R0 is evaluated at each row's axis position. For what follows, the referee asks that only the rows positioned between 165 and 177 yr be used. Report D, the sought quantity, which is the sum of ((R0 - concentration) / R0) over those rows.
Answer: -0.1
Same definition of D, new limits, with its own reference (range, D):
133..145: -1.9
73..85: -3.5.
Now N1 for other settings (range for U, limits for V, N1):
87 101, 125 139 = -136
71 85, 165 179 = -84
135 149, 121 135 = -148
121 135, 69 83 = -98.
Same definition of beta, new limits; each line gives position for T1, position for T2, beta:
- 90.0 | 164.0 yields 1.42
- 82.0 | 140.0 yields 1.56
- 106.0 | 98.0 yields 1.50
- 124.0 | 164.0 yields 1.61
